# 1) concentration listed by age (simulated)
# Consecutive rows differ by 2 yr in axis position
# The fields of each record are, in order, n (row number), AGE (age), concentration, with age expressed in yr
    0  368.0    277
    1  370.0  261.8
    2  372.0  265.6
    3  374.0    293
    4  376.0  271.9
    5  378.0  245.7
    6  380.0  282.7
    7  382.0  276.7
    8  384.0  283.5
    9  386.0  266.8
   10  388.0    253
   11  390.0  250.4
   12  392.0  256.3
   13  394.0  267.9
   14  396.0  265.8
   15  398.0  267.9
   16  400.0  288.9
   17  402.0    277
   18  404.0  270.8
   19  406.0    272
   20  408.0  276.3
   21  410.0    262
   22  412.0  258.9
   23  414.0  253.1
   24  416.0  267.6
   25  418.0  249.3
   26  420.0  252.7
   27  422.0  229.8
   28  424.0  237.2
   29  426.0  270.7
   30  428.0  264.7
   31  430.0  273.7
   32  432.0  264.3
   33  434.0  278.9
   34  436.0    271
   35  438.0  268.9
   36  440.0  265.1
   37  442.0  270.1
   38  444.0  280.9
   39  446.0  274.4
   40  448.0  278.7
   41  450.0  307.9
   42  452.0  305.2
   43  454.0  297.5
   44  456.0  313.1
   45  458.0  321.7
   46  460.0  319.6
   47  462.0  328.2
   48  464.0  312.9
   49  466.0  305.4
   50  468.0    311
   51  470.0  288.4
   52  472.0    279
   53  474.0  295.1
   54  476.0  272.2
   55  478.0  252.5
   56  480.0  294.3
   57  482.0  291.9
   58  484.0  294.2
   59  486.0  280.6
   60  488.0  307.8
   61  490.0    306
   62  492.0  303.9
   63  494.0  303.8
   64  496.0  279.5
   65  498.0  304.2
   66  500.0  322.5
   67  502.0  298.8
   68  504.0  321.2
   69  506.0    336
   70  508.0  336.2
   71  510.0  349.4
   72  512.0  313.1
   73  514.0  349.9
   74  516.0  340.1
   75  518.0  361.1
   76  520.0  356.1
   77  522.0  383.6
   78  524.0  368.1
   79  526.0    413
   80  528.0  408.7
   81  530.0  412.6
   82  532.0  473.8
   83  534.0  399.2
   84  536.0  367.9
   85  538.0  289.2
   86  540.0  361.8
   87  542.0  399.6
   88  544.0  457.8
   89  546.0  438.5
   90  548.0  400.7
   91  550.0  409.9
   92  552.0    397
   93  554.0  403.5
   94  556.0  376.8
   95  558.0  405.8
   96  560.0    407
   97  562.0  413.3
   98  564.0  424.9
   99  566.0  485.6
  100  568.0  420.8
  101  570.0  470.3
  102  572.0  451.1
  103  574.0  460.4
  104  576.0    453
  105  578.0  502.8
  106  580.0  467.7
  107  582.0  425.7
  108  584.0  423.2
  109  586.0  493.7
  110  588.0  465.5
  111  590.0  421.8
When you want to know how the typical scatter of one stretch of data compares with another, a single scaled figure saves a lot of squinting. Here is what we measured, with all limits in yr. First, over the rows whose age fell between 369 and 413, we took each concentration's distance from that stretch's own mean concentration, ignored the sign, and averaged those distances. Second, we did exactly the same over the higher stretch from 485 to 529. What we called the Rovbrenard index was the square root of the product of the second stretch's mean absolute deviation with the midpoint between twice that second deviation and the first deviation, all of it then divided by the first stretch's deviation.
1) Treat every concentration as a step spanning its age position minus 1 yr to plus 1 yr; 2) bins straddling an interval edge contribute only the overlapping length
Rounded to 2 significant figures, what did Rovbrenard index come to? 3.4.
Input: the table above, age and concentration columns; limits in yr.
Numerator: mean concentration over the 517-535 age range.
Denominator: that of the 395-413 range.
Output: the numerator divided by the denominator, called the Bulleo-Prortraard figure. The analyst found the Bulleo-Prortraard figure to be 1.5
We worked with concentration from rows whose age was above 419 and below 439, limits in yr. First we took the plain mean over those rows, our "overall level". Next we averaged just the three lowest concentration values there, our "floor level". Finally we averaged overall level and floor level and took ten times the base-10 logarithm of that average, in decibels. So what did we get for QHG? 24.0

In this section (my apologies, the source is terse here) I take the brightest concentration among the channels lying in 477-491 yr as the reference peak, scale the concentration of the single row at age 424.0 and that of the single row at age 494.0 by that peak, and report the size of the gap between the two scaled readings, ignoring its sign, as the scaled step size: 0.22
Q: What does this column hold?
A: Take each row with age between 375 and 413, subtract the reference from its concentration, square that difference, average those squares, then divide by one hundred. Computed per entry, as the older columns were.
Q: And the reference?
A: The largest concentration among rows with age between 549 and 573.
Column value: 474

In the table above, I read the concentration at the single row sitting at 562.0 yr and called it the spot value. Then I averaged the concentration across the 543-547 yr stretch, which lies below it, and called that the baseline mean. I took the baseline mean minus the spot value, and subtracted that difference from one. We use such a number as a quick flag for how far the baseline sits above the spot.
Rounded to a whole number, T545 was -34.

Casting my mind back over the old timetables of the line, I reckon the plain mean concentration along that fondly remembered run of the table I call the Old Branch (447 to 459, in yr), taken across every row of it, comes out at 304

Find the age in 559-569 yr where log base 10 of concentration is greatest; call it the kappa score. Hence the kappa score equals 566.0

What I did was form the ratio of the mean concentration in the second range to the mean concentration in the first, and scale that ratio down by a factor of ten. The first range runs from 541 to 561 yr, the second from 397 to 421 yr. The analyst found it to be 0.065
